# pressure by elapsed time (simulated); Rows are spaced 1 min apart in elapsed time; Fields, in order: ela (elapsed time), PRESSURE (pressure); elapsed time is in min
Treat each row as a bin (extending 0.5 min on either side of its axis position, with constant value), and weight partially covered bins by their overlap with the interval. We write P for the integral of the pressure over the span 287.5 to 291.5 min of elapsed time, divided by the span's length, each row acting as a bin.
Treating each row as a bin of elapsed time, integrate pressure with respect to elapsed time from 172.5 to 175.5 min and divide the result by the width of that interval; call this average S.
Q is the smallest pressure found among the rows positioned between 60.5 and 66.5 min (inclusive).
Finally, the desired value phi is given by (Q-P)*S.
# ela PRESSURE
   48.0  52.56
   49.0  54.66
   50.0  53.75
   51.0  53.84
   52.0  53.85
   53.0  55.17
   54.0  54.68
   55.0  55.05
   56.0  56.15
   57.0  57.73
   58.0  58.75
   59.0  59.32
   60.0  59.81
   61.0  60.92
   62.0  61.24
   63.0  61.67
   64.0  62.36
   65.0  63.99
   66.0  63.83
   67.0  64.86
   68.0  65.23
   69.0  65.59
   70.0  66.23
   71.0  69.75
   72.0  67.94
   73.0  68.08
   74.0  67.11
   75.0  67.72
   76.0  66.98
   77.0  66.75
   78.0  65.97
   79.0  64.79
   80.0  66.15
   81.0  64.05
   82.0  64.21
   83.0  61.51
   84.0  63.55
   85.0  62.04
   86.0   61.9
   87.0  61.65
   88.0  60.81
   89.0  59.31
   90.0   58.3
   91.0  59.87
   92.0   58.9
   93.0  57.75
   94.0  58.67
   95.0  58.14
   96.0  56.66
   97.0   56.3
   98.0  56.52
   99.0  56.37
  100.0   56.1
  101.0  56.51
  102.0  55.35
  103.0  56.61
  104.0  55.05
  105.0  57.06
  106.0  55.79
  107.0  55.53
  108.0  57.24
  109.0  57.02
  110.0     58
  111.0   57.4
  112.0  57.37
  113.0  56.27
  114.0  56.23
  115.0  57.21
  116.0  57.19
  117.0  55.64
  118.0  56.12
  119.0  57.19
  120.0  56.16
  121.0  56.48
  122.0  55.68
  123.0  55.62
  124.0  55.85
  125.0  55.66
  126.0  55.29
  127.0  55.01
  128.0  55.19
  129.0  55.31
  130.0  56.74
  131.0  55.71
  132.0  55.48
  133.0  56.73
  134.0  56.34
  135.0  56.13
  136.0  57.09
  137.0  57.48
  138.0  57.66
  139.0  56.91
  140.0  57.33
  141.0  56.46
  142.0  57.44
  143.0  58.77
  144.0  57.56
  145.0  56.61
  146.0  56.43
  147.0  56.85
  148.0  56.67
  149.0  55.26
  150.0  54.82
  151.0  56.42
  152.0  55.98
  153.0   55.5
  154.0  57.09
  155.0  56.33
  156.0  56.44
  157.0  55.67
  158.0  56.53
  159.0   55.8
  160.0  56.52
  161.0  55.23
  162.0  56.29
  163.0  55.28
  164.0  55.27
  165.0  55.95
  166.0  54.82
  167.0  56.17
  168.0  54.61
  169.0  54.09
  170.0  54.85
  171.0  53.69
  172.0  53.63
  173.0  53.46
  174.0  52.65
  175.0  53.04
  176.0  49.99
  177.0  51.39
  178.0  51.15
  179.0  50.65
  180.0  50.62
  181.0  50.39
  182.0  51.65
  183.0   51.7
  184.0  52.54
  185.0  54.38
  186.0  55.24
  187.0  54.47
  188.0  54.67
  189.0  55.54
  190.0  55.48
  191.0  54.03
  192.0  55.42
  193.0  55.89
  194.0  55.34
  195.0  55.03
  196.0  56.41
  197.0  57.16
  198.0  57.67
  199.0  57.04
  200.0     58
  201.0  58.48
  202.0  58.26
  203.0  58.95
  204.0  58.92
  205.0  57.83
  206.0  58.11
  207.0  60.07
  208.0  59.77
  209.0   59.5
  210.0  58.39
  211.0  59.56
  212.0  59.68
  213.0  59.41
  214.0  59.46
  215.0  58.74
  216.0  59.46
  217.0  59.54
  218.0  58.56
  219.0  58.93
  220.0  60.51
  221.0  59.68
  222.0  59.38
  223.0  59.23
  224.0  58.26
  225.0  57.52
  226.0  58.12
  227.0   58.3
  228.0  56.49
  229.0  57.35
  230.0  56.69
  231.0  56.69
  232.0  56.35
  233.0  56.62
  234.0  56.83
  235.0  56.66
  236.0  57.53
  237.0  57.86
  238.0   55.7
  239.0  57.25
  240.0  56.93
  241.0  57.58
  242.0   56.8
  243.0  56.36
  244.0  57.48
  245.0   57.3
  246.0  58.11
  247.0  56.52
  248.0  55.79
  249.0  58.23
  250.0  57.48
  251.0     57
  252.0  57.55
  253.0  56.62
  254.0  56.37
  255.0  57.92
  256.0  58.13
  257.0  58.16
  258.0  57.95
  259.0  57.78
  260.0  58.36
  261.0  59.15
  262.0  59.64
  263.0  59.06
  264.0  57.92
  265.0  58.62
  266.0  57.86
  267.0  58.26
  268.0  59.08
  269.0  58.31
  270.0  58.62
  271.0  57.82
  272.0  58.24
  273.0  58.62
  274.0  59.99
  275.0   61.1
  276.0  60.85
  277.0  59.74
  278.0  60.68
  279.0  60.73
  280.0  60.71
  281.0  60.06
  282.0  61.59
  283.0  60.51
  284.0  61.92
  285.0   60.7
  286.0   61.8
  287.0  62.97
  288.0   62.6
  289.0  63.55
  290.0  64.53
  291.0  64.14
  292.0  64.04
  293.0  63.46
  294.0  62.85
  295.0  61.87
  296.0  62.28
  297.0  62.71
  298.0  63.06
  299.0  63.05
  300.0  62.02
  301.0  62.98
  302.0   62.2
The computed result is -148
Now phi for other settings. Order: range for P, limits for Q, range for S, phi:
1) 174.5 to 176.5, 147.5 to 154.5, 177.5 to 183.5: 169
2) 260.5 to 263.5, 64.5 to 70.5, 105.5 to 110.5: 258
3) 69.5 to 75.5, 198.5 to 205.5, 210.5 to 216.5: -639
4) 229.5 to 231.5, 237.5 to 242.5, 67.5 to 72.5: -66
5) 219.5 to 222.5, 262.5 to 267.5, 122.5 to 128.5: -111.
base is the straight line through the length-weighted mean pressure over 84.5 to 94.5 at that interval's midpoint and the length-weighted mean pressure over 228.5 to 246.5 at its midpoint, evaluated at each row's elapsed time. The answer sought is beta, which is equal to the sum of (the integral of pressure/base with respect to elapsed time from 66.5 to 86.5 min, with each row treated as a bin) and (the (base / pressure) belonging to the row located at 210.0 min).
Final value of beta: 23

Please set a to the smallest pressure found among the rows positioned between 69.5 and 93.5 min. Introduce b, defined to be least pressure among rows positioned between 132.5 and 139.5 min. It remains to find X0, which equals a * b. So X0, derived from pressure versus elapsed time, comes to 3242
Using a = 57.75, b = 56.13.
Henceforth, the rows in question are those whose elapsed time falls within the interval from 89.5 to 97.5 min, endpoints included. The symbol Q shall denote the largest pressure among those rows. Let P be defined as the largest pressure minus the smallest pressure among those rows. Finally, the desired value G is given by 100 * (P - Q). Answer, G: -5630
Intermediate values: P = 3.6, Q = 59.87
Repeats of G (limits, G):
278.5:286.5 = -6006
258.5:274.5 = -5778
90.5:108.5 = -5505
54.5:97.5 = -5505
